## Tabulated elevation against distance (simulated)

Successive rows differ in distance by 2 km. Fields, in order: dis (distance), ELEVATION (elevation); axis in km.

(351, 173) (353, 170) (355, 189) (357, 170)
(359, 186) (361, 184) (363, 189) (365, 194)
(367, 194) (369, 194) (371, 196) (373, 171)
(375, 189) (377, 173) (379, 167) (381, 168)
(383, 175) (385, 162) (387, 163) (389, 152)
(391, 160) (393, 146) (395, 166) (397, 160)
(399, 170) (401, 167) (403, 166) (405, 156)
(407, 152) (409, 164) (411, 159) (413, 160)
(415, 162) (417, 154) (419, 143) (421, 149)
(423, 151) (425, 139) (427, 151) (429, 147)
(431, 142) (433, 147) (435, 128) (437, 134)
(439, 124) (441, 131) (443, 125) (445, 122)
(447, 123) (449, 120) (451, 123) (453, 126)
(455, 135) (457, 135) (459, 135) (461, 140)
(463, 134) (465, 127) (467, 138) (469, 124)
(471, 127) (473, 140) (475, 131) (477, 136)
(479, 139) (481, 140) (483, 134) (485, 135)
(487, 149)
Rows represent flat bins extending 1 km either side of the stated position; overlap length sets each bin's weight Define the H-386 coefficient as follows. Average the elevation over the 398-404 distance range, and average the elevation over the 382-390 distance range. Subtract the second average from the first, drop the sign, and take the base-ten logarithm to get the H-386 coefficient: 0.67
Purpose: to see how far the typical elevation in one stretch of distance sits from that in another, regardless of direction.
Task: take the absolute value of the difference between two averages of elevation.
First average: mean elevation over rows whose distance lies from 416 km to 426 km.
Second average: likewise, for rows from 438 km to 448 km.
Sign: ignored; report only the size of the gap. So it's 22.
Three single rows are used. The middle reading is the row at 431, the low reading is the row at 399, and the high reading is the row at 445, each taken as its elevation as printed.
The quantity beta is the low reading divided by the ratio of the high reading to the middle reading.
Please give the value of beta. 198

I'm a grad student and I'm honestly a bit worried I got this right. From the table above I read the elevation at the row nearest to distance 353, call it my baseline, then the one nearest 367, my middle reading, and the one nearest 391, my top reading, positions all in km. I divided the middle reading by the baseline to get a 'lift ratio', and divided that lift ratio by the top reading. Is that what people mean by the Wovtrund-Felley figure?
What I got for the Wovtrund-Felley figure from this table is 0.0071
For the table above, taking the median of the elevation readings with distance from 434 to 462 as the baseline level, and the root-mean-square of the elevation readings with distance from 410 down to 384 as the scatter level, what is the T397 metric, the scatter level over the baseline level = 1.26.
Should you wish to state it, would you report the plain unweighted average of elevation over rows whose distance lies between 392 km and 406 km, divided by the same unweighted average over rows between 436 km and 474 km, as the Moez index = 1.25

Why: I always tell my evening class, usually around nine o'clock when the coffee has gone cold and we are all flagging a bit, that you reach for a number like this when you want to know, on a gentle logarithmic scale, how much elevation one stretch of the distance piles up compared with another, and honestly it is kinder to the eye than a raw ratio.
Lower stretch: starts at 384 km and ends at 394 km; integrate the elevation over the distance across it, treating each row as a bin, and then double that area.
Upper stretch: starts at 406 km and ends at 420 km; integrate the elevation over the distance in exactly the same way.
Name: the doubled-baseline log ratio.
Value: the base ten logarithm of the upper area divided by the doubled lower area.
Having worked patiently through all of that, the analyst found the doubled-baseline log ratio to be -0.2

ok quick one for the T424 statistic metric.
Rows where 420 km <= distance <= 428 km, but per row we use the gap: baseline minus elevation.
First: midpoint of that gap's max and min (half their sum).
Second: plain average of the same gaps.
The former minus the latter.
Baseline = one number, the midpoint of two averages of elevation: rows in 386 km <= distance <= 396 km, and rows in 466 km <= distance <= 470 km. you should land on 2.5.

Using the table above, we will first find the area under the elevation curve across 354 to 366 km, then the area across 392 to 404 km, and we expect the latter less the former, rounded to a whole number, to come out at -274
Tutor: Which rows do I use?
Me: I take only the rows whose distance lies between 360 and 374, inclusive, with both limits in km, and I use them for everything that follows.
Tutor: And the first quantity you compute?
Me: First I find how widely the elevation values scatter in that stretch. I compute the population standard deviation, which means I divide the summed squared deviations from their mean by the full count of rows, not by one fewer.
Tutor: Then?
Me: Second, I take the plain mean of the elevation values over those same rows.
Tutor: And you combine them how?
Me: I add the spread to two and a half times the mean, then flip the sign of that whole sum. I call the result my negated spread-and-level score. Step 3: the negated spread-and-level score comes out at -480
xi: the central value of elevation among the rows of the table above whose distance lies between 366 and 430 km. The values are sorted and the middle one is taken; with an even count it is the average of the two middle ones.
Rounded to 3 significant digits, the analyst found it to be 162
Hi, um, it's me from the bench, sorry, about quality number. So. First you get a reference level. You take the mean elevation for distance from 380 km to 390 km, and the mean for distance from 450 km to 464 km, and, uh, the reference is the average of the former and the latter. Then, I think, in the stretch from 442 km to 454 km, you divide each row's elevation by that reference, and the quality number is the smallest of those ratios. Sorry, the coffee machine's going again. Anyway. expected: 0.81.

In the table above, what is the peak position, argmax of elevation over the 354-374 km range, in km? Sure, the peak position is 371 km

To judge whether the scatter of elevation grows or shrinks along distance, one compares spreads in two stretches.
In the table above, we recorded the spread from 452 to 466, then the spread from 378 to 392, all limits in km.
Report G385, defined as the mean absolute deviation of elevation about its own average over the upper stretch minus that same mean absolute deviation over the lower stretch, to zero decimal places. -1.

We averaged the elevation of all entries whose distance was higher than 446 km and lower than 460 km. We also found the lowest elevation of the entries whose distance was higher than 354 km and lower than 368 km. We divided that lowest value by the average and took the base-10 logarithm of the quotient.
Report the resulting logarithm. 0.123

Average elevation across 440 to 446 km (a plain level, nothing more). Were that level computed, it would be 126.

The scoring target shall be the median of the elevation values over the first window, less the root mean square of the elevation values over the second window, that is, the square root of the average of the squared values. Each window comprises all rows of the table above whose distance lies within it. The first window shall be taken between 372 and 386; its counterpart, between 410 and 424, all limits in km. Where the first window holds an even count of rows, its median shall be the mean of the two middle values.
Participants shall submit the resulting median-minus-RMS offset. 17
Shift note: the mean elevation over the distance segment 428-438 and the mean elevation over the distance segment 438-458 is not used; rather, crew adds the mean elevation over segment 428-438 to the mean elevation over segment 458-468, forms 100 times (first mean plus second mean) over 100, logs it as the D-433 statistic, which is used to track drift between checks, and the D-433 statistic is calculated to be 274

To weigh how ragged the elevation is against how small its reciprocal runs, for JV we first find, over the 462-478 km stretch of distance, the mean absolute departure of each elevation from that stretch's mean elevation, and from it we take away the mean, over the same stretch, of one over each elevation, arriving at 4.9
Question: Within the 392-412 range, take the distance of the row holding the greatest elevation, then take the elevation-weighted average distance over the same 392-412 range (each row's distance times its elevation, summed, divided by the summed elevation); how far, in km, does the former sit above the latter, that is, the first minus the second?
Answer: -3.0 km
